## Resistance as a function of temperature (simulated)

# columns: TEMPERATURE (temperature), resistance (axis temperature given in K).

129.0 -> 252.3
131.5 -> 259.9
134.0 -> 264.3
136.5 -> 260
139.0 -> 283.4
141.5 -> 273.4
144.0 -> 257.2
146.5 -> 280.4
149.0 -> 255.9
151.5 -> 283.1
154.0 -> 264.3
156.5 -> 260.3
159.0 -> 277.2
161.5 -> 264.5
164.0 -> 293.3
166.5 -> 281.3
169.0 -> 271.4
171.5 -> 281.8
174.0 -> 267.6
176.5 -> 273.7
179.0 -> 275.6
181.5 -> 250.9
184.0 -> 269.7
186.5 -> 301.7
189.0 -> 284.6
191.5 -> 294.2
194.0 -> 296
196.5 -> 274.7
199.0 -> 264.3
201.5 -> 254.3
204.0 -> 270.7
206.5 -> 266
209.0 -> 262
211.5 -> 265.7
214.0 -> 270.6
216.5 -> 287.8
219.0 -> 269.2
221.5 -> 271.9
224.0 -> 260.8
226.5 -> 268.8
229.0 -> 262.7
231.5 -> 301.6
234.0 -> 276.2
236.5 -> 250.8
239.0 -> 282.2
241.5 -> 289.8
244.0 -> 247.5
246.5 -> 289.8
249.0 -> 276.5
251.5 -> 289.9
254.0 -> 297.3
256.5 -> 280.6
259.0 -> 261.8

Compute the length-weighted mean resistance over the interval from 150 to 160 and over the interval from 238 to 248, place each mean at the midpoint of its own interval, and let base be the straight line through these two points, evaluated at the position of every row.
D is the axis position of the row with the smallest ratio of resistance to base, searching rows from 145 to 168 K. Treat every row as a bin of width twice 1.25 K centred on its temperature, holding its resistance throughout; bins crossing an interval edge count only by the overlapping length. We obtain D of 149.0 K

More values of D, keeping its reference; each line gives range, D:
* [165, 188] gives 181.5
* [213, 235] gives 224.0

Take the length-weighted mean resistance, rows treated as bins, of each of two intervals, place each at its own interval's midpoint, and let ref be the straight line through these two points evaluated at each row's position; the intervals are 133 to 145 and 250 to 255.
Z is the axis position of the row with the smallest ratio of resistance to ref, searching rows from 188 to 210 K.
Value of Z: 201.5 K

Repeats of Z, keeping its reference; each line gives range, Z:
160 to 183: 181.5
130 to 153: 149.0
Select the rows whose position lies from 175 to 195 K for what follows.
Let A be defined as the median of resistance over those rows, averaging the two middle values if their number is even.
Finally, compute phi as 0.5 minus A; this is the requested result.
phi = -280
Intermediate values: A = 280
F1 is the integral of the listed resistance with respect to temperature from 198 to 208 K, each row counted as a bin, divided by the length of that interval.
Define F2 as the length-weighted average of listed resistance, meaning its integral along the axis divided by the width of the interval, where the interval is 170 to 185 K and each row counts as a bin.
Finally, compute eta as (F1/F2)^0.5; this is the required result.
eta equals 0.99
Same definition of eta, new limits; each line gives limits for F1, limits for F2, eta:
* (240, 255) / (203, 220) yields 1.02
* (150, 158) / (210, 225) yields 1.00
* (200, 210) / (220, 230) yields 0.99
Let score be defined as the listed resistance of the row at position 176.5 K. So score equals 273.7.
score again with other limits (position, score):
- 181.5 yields 250.9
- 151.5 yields 283.1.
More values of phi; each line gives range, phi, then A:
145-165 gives -270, 271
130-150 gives -262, 262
